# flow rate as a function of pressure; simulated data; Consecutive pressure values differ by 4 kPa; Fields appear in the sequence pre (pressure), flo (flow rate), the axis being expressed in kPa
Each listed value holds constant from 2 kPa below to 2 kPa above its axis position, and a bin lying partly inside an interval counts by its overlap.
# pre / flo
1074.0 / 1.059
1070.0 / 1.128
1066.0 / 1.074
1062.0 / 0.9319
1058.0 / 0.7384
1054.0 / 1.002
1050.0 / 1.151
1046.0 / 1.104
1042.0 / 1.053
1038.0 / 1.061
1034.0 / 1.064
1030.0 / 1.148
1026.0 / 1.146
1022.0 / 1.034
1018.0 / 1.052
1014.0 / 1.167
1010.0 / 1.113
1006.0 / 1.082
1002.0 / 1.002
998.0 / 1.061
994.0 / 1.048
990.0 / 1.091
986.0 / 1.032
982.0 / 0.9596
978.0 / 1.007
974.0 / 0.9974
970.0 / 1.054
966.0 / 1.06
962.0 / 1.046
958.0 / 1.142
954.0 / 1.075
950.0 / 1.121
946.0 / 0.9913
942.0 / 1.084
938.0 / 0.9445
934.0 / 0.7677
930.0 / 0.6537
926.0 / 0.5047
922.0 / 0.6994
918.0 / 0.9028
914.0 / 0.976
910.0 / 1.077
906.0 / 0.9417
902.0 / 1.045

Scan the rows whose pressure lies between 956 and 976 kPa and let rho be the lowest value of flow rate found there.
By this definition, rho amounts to 0.9974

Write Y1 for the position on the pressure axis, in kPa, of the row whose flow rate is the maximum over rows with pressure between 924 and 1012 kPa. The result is 958.0 kPa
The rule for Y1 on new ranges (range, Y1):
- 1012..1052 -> 1014.0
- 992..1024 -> 1014.0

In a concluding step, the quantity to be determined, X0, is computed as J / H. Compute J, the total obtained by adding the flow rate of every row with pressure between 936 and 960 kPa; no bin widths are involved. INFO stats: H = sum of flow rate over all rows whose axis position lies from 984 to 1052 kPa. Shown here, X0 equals 0.35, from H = 18.4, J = 6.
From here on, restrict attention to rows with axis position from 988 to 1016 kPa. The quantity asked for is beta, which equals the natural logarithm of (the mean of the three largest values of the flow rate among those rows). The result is 0.117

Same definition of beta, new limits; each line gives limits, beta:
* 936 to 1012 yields 0.118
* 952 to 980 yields 0.088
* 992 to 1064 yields 0.144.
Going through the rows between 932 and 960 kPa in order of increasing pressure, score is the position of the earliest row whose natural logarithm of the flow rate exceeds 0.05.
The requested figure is 942.0 kPa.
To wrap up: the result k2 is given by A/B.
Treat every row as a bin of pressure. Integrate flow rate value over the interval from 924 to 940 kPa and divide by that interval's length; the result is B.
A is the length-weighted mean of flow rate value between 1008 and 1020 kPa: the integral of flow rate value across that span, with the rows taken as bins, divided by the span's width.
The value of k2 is 1.55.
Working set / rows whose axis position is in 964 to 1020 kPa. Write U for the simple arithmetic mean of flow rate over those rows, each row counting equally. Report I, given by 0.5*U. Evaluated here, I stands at 0.53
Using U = 1.05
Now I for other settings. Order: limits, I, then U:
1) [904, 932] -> 0.41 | 0.82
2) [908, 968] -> 0.47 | 0.94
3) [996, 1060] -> 0.53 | 1.06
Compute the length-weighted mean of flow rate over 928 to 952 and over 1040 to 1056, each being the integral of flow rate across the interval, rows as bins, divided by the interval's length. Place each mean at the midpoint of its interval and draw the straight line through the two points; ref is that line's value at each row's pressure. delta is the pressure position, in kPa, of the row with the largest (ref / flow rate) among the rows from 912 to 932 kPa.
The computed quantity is 926.0 kPa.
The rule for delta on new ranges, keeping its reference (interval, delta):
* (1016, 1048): 1042.0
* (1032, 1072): 1058.0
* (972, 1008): 982.0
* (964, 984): 982.0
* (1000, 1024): 1002.0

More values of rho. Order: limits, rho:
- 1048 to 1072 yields 0.7384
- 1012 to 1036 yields 1.034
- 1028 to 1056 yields 1.002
